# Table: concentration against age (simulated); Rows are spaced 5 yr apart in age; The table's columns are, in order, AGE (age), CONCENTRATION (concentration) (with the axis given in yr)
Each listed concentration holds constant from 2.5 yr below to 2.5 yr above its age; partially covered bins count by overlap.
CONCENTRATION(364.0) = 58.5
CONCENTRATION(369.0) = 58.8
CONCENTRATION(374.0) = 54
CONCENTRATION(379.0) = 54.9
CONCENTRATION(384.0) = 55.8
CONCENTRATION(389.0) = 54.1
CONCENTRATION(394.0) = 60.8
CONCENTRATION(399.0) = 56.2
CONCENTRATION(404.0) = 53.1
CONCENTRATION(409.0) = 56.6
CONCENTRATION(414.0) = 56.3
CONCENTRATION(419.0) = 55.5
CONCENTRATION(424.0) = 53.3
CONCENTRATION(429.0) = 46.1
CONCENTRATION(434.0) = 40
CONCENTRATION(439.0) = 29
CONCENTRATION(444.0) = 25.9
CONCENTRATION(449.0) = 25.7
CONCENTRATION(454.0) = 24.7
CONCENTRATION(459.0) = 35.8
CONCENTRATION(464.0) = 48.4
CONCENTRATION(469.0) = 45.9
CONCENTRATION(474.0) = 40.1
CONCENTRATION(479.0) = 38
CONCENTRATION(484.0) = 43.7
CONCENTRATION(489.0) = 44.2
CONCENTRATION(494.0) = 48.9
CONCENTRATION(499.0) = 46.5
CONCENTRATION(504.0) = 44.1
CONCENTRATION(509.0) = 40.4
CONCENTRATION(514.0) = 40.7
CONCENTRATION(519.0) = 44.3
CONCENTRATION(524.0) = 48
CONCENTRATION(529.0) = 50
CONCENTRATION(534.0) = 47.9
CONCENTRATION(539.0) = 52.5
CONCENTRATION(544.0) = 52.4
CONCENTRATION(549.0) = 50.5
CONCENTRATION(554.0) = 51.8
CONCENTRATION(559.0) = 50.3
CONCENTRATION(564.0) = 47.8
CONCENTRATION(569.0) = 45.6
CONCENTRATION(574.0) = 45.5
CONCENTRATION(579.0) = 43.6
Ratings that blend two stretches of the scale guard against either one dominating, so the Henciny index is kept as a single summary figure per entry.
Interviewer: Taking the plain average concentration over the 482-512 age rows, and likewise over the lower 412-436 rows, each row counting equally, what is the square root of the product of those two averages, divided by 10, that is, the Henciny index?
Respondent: 4.74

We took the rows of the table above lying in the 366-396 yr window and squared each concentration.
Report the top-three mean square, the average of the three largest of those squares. 3423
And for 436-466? 1488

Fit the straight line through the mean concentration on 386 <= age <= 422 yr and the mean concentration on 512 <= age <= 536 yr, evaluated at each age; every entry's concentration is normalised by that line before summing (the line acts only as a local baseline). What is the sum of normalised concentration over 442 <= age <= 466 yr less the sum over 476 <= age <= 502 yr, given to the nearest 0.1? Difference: -1.4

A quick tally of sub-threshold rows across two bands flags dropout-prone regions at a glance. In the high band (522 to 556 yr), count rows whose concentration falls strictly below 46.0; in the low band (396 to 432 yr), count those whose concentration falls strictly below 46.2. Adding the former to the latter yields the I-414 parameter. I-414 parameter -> 1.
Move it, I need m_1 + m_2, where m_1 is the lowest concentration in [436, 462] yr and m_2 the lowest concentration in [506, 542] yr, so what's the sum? 65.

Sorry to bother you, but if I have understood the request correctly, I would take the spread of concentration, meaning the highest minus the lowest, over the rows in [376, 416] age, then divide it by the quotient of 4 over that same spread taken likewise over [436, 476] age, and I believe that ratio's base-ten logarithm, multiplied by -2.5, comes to -4.1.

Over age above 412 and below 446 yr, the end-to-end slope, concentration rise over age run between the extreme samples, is -1.01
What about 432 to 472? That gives 0.17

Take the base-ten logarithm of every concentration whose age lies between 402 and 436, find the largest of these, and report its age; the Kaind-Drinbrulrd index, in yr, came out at 409.0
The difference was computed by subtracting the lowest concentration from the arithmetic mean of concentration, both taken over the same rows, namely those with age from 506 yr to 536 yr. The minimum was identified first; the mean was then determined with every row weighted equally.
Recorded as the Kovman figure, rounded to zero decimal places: 5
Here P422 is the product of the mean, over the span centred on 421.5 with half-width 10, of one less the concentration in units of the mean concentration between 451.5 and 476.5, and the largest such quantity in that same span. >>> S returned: 0.06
